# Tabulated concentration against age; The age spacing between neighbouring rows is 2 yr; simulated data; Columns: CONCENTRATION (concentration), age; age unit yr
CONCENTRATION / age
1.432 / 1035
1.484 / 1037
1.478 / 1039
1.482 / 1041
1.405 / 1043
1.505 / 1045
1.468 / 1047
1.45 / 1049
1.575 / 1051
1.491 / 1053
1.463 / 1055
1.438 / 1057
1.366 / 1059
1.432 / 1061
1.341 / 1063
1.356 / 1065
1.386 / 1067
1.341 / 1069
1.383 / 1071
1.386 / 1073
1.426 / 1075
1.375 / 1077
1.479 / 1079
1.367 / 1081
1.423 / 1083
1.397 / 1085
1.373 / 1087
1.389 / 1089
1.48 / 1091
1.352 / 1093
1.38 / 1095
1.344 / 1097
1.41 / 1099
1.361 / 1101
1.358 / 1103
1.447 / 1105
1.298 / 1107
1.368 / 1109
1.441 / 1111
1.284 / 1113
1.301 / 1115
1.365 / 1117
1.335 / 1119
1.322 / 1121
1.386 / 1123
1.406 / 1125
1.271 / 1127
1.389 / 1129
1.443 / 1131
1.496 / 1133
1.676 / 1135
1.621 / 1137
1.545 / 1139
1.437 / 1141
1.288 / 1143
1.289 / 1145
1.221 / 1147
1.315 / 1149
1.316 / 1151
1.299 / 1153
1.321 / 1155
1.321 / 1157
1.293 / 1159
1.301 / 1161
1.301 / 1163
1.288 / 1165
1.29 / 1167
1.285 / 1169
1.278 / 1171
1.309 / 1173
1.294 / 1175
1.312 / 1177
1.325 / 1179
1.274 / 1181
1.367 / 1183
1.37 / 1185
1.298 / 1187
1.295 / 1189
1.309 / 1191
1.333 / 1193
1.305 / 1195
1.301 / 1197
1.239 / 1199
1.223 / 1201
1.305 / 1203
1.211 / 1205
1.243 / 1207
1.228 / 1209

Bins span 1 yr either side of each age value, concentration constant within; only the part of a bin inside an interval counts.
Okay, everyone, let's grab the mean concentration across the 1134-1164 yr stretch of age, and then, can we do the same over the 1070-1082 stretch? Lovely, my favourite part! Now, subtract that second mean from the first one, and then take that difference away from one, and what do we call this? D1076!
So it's 1.03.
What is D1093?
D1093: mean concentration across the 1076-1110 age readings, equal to 1.39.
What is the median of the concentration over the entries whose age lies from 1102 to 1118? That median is 1.36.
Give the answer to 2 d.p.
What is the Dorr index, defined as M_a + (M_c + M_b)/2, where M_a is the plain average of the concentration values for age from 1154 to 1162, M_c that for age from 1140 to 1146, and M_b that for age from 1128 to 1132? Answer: 2.69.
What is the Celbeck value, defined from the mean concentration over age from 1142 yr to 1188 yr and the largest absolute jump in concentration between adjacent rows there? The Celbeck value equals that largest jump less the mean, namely -1.21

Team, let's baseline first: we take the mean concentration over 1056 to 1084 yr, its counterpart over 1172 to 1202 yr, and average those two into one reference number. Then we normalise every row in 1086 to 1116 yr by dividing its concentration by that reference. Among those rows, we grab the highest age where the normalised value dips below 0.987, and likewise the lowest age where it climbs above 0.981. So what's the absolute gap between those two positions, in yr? 28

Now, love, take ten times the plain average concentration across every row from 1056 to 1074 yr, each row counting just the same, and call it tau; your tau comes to 13.8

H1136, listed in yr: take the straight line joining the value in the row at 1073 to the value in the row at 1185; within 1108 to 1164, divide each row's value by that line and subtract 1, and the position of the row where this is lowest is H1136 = 1147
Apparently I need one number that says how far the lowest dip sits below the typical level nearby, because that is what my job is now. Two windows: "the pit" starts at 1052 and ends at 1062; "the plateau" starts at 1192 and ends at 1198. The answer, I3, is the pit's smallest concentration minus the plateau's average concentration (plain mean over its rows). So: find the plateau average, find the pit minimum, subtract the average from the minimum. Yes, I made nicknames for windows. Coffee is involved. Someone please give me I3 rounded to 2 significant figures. 0.053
